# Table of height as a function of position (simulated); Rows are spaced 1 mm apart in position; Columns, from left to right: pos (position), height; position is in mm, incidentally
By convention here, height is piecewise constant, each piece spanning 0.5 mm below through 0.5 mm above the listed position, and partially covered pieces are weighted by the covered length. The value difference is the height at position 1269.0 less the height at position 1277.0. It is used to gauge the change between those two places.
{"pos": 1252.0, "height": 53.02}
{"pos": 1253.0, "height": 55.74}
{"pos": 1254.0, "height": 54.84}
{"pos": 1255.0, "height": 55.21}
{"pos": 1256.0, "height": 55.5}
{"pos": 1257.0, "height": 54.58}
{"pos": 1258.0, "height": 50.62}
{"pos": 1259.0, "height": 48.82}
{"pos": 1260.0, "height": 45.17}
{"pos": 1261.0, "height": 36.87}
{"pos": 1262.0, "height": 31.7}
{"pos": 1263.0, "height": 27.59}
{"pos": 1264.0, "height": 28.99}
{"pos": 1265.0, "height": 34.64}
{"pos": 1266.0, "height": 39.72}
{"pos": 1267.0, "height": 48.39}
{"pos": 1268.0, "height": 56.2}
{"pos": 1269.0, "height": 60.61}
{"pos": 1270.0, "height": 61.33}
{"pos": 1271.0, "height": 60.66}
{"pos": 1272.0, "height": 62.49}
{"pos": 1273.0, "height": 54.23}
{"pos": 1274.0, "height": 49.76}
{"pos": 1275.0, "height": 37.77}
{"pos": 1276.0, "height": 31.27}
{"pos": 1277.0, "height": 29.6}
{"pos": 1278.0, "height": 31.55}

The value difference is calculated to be 31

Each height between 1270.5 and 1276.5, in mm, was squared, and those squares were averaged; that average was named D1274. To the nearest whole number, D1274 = 2568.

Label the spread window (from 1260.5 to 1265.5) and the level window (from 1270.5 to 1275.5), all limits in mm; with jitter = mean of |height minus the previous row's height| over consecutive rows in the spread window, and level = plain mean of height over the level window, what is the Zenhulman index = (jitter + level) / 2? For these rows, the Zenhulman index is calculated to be 29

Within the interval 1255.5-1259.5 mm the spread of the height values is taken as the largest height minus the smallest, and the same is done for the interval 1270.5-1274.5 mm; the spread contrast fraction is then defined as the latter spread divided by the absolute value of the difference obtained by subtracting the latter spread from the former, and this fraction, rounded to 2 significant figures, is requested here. 2.1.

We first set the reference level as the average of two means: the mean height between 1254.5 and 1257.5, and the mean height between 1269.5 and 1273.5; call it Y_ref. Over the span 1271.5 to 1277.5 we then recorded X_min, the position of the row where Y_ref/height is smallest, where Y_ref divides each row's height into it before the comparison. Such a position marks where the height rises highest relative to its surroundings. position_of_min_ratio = 1272.0 mm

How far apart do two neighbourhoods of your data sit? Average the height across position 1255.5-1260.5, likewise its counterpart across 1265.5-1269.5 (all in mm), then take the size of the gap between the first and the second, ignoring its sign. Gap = 0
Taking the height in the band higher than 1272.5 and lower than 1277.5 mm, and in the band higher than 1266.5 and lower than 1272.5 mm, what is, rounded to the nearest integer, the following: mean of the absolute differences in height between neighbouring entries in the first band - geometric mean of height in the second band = -52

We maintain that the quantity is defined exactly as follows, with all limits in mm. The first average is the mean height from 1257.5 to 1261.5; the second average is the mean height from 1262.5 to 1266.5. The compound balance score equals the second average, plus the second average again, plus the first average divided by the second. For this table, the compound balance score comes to 67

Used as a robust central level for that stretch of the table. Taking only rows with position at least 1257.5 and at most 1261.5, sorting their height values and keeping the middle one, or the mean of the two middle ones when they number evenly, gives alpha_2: 47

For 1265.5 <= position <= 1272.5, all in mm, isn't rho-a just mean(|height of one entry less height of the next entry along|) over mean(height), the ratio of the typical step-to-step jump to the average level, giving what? 0.07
